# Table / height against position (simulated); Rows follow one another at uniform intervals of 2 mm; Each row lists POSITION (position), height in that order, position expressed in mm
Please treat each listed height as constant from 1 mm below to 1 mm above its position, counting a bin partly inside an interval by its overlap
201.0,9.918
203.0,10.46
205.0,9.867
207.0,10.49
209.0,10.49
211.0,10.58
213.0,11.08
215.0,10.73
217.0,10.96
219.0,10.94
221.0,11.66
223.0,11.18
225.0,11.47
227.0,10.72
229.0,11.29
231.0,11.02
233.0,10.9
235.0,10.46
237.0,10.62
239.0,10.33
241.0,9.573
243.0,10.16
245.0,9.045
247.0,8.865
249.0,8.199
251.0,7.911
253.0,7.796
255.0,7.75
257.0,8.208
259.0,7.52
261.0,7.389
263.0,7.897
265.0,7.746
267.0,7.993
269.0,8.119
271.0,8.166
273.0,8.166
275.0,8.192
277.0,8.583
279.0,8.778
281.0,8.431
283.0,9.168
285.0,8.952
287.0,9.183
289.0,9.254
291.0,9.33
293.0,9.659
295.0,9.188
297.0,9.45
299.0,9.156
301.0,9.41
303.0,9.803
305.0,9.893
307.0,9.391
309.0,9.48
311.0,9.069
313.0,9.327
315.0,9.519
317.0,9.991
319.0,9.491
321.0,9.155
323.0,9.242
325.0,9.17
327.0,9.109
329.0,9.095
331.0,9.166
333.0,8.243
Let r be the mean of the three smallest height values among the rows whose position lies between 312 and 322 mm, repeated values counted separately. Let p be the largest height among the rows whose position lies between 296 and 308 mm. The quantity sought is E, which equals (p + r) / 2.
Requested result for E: 9.6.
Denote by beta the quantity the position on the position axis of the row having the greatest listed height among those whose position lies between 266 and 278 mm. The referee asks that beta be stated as 277.0 mm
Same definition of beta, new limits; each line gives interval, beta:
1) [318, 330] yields 319.0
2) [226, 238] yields 229.0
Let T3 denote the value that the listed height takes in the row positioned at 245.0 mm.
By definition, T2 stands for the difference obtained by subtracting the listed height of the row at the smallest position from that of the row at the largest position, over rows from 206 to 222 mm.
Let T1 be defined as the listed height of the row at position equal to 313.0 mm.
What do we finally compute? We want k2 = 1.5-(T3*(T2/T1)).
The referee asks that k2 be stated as 0.4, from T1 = 9.327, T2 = 1.2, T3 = 9.045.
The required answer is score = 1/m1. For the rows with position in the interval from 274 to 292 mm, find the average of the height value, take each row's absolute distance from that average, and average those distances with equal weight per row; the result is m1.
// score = 3.0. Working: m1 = 0.34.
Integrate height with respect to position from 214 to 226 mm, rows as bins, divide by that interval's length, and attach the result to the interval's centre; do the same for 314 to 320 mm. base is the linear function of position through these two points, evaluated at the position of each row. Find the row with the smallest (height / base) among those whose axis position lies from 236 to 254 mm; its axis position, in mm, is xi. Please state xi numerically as 253.0 mm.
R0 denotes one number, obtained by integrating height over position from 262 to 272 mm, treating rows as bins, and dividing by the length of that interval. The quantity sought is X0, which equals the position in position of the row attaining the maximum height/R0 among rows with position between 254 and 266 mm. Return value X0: 257.0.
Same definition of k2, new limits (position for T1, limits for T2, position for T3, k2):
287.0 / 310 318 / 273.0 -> 0.7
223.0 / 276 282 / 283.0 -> 1.6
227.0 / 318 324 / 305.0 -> 1.7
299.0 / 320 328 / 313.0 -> 1.5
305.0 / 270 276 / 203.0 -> 1.5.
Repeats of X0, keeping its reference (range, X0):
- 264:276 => 275.0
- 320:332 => 323.0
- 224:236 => 225.0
